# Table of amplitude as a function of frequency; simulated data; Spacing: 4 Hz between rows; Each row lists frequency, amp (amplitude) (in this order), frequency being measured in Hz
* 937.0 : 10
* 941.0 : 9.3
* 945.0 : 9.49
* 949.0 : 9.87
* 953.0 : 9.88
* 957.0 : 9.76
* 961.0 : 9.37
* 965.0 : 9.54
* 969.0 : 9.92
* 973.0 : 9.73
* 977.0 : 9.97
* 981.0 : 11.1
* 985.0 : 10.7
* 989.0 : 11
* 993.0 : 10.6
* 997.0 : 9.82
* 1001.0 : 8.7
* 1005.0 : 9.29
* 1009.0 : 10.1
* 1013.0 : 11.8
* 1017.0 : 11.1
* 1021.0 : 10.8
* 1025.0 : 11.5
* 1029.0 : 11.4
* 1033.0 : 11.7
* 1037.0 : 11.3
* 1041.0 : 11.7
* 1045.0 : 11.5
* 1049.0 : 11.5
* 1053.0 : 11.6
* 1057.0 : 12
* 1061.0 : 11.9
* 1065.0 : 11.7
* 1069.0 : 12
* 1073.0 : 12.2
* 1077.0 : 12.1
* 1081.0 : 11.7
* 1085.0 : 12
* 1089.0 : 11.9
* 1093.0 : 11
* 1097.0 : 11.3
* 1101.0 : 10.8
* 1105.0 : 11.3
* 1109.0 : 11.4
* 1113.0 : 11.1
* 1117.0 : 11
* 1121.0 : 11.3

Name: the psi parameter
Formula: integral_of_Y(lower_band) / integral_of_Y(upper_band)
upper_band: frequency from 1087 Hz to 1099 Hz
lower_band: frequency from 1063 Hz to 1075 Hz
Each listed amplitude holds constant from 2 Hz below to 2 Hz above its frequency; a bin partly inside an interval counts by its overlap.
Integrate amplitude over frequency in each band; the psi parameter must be 1.05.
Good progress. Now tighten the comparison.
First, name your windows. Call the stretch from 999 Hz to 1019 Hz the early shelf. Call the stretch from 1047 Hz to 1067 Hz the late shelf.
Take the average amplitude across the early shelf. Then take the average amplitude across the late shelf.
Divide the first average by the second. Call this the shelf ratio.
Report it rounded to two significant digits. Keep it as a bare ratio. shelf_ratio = 0.87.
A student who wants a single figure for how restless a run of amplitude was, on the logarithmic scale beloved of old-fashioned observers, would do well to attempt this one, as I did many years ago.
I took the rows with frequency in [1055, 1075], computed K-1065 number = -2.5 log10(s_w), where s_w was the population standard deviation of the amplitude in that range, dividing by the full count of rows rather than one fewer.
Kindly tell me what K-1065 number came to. 2.0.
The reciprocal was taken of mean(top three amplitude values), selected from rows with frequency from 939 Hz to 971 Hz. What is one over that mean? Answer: 0.101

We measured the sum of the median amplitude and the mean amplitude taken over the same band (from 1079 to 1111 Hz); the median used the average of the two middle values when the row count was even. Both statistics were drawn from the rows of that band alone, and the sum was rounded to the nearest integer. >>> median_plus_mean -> 23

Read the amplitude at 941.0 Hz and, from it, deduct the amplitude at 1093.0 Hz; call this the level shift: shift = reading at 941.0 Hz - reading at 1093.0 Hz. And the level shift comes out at -1.7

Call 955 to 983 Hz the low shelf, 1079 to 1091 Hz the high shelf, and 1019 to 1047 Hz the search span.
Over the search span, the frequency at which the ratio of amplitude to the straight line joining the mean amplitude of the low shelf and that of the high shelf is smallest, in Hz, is 1021.0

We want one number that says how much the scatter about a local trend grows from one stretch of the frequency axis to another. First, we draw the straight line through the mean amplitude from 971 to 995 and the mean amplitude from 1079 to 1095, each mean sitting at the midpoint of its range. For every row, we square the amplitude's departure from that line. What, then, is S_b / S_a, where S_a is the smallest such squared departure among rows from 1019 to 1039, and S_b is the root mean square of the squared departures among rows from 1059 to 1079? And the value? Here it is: 19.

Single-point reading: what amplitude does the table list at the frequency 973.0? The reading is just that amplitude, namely 9.73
